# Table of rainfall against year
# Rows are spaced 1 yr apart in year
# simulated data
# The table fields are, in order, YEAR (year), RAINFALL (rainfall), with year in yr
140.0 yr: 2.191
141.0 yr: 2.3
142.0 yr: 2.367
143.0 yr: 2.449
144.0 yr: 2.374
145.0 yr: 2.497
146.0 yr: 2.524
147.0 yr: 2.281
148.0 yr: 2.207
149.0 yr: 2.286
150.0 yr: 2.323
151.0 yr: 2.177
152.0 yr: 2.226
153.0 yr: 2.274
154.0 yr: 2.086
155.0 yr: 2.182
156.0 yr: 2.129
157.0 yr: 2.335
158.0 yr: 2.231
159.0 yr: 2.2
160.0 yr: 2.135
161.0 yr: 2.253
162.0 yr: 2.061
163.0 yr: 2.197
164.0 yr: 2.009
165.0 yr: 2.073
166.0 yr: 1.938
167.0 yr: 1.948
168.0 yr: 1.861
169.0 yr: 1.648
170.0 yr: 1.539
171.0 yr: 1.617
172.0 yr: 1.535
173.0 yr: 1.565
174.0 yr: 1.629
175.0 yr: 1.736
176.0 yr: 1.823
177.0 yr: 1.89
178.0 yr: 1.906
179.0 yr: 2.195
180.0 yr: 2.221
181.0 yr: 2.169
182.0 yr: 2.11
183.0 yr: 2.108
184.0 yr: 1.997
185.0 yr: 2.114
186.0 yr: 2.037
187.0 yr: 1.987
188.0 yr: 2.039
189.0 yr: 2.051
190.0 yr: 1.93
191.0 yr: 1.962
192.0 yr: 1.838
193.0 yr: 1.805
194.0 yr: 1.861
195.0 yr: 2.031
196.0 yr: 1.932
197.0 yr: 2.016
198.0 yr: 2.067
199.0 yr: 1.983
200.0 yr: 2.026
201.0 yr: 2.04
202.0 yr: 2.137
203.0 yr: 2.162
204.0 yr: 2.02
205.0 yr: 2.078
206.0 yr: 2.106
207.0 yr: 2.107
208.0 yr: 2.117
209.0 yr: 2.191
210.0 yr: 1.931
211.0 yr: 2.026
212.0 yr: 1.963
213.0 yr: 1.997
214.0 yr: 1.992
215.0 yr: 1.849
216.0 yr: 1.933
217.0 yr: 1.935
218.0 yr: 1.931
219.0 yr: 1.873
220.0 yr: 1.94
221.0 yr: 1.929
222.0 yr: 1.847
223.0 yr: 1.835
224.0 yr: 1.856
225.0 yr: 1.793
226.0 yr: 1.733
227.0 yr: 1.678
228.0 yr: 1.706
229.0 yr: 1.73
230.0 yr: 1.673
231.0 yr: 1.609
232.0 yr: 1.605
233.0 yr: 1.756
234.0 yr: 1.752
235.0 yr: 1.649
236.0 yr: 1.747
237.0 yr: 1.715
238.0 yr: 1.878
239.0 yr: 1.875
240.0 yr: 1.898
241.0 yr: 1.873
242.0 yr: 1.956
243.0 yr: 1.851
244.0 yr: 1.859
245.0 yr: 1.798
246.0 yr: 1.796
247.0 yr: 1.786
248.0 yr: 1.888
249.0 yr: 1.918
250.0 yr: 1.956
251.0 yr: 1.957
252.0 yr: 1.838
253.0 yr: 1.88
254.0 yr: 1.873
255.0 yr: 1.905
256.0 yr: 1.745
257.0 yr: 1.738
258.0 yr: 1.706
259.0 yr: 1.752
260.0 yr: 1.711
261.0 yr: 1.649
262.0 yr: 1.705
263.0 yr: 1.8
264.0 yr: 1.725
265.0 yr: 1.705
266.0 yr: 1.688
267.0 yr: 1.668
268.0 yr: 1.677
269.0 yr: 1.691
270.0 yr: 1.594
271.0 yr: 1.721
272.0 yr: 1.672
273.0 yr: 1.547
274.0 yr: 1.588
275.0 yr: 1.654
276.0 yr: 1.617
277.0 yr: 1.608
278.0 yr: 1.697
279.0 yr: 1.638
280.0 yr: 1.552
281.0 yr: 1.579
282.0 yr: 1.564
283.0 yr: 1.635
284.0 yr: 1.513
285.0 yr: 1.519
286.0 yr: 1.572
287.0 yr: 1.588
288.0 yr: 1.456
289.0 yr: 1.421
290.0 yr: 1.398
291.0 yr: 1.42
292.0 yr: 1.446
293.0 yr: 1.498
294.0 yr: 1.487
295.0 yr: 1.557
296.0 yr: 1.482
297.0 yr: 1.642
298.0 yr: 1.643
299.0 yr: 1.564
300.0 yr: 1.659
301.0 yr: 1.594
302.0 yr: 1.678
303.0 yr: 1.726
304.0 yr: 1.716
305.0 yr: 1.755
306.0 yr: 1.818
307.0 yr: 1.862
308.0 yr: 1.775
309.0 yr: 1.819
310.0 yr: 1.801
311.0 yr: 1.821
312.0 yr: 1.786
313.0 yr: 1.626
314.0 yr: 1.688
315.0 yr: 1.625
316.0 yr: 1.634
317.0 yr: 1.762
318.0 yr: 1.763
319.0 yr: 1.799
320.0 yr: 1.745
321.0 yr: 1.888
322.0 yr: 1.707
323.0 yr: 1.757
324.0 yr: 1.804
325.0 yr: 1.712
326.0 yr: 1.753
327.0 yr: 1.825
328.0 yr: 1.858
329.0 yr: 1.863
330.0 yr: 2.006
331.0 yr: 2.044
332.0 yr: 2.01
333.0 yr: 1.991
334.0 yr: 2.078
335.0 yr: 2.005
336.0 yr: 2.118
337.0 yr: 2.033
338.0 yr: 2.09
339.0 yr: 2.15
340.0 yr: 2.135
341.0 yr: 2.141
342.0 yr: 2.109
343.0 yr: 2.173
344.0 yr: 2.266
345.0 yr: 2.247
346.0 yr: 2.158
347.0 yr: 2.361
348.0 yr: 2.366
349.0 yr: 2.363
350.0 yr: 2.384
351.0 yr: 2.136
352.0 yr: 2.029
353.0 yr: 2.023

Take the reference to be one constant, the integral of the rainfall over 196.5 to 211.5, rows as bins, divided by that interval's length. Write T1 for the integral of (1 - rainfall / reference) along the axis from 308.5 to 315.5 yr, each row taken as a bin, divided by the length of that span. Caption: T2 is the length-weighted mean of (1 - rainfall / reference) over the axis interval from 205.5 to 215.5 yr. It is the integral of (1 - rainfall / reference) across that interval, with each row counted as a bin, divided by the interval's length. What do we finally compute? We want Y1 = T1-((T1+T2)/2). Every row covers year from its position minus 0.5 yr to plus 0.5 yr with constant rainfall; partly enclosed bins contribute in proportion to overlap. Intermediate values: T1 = 0.159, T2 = 0.02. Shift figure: 0.07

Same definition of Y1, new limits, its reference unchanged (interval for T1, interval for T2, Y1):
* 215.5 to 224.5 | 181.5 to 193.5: 0.02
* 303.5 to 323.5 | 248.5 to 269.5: 0.00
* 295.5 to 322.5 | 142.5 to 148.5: 0.16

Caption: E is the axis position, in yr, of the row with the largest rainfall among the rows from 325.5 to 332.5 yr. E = 331.0 yr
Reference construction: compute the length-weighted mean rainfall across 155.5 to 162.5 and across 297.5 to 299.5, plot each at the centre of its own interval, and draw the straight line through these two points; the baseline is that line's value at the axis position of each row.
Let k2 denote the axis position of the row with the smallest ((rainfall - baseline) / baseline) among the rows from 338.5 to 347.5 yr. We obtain 342.0 yr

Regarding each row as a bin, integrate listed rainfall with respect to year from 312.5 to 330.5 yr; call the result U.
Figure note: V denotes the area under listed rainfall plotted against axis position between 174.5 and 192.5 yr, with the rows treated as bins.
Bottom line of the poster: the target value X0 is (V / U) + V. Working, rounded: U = 32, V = 36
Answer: 37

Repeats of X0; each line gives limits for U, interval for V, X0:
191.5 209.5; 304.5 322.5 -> 33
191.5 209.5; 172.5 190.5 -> 36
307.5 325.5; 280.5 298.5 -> 28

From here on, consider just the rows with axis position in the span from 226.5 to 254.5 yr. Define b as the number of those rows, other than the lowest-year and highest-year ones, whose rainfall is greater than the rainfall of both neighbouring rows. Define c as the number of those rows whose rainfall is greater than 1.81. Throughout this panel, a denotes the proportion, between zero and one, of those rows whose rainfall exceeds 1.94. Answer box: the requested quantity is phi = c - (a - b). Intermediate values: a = 0.11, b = 9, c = 14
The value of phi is 23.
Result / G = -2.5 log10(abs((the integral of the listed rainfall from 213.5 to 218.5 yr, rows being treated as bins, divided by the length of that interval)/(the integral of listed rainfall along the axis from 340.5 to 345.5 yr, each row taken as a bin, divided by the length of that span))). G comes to 0.14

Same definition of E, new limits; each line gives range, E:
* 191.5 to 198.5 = 198.0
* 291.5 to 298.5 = 298.0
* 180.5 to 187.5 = 181.0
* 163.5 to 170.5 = 165.0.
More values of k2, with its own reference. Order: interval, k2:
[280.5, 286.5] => 284.0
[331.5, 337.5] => 333.0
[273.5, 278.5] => 274.0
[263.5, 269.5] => 267.0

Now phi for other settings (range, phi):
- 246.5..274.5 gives 15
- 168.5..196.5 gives 26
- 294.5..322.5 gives 14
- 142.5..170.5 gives 34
